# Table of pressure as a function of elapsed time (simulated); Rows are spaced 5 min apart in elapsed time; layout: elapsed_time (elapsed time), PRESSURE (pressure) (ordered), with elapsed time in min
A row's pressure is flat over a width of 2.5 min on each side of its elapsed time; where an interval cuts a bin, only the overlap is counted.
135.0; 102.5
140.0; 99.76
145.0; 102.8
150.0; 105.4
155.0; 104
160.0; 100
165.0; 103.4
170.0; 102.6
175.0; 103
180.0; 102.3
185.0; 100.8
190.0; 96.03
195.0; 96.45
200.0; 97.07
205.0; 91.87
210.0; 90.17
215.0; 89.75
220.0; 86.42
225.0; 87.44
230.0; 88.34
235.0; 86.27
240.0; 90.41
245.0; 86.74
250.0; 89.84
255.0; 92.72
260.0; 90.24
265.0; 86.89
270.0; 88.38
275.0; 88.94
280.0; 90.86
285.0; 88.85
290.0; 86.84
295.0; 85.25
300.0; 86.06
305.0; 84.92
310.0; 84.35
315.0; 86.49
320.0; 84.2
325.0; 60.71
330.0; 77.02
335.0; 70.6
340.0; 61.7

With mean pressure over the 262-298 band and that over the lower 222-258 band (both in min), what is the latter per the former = 1.01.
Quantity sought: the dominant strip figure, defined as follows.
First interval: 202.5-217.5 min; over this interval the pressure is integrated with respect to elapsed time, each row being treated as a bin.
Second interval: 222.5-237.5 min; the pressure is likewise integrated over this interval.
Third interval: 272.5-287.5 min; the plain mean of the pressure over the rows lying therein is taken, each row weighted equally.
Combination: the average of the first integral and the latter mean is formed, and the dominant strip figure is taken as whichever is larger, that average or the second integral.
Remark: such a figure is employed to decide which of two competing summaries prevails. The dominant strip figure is 1310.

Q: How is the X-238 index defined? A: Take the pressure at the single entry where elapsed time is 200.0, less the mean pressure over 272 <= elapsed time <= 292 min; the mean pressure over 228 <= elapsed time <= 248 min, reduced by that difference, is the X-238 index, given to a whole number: 80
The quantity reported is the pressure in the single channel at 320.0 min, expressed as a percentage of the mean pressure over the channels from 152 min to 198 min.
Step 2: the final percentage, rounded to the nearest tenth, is 83.4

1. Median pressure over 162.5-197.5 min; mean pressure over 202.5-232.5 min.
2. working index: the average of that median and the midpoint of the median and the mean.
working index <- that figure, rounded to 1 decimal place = 99.0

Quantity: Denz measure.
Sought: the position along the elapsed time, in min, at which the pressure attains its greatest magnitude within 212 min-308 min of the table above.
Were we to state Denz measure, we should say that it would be 255.0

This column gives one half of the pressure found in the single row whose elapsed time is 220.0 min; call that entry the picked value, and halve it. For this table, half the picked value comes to 43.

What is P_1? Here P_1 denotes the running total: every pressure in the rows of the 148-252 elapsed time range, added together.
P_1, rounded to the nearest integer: 1998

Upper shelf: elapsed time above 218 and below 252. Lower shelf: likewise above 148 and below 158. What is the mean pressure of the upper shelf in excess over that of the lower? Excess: -17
